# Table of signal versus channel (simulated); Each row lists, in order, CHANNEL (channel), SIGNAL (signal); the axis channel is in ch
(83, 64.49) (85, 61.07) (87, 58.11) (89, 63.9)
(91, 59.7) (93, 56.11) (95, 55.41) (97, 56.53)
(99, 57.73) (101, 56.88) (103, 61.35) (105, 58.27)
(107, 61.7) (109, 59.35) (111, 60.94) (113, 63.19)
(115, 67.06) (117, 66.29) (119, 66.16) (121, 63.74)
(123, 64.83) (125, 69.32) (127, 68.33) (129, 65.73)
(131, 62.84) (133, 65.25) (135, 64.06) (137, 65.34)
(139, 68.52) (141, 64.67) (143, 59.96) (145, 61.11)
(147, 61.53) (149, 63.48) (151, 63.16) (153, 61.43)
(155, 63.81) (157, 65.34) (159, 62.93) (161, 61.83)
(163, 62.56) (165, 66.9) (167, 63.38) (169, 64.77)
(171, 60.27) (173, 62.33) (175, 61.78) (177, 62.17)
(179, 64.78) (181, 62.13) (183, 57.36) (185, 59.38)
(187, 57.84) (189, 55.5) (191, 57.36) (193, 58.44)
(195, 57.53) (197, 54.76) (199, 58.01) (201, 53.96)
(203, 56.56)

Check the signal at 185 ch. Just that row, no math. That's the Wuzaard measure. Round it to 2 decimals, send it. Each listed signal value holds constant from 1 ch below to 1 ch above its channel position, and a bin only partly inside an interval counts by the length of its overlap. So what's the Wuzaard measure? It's 59.38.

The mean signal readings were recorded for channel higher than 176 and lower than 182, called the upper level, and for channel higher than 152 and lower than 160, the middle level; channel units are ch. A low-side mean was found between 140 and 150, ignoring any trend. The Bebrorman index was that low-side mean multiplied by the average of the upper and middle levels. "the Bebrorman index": 3928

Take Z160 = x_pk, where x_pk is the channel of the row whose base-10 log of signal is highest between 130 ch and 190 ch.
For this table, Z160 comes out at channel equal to 139 ch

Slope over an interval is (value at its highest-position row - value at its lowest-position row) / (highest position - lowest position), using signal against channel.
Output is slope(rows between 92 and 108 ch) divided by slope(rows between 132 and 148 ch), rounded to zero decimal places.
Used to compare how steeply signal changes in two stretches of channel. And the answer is -2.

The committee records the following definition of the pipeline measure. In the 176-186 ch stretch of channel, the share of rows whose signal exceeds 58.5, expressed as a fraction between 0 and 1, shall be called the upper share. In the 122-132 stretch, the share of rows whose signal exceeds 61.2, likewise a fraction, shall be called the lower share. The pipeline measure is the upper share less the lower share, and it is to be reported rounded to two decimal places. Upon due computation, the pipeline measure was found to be -0.20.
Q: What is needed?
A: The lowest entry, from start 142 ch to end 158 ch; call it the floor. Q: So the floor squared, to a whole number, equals 3595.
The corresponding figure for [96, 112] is 3196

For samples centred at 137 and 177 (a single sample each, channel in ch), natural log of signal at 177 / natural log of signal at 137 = 0.99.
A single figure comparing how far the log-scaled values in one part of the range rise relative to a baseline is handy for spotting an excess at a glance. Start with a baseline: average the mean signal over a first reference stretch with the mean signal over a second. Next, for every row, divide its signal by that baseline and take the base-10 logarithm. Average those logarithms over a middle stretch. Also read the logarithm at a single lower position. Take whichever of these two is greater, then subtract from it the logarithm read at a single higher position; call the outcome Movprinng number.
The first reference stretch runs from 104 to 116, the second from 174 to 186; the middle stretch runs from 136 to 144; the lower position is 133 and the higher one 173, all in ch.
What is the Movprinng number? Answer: 0.020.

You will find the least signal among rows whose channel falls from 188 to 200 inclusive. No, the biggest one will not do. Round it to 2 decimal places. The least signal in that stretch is 54.76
